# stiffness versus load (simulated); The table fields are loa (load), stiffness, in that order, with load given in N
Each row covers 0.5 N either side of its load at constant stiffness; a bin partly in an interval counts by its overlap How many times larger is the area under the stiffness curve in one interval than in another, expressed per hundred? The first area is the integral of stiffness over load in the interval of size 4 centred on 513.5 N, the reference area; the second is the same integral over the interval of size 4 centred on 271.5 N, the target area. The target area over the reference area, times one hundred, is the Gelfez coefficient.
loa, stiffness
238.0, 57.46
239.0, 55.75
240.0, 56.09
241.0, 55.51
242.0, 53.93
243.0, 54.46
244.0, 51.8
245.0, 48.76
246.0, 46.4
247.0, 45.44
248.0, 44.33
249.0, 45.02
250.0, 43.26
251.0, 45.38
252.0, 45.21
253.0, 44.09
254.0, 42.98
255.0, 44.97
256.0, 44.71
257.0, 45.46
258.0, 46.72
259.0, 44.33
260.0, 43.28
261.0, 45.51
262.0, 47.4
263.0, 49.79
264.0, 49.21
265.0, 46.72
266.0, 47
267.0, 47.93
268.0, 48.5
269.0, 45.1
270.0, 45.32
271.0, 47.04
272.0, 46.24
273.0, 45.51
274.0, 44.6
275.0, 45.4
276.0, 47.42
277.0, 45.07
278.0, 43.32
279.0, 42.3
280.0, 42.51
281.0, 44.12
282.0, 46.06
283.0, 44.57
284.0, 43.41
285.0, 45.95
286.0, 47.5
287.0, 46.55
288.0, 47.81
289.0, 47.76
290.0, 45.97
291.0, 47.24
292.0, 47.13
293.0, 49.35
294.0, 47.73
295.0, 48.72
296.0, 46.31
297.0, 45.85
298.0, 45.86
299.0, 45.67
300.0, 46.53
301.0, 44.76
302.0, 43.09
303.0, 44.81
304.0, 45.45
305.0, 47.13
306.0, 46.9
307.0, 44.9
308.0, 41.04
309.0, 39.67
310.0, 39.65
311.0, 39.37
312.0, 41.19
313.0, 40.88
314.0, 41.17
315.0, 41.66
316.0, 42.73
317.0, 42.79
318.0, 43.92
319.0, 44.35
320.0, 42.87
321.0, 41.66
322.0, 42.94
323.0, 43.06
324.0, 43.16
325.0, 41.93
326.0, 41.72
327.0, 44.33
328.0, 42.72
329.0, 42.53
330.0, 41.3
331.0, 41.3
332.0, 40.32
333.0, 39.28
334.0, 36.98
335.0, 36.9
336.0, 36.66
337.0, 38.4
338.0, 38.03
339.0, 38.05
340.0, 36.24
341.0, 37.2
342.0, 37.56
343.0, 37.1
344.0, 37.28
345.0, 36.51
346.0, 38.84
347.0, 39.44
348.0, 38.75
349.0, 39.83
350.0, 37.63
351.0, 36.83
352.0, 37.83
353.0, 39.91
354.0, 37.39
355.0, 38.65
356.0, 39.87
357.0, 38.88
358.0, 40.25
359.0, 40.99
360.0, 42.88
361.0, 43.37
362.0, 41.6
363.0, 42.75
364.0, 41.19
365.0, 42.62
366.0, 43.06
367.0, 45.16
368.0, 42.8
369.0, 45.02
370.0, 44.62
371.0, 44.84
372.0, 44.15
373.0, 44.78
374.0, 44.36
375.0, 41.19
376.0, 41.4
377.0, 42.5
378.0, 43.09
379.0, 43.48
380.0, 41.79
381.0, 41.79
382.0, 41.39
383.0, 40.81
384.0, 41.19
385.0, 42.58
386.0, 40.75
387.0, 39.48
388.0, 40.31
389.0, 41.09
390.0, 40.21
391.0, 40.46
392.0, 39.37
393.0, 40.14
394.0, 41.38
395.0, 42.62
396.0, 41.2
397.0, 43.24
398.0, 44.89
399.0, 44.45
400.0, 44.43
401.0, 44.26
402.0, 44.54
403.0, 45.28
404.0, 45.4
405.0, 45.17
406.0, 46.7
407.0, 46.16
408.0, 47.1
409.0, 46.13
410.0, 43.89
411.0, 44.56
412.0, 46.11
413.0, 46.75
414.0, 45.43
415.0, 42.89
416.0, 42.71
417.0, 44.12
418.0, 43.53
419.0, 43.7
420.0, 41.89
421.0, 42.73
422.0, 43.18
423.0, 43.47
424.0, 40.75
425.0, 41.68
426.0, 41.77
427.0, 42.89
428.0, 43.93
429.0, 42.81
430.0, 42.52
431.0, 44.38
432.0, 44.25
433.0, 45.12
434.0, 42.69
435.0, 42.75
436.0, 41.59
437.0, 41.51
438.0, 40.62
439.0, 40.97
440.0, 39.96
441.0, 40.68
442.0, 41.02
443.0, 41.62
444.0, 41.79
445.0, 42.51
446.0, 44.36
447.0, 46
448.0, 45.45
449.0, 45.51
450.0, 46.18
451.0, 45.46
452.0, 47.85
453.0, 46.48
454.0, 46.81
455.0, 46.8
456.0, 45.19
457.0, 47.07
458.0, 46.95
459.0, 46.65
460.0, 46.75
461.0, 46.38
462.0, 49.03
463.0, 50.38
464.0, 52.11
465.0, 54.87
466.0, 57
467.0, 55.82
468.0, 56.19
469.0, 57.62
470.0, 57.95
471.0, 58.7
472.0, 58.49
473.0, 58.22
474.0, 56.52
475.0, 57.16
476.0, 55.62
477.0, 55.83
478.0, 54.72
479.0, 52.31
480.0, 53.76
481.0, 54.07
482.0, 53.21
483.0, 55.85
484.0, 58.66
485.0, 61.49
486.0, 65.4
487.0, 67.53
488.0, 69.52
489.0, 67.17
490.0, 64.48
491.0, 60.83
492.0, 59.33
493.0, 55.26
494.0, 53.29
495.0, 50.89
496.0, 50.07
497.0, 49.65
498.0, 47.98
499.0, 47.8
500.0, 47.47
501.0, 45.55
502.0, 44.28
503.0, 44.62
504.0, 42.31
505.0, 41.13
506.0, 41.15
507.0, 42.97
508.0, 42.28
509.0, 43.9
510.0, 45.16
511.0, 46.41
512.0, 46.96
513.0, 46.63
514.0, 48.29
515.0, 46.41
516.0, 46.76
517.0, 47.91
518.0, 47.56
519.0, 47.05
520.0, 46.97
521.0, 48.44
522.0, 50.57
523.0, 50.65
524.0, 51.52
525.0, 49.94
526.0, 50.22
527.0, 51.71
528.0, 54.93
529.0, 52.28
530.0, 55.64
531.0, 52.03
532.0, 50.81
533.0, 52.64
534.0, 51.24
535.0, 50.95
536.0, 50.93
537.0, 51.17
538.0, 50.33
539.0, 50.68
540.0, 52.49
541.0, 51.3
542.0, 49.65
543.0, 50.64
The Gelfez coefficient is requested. 98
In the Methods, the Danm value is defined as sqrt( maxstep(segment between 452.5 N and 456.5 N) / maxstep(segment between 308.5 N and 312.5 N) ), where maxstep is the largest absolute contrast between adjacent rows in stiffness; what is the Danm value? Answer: 0.94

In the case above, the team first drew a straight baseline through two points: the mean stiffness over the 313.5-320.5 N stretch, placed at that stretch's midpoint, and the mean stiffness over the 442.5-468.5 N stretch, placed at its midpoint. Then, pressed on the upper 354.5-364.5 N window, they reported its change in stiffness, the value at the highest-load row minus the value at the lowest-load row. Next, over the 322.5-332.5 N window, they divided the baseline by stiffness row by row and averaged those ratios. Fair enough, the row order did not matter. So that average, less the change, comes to -1.5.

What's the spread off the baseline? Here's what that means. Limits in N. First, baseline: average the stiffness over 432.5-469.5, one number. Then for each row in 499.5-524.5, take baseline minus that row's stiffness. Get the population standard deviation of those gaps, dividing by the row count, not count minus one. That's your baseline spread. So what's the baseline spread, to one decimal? 2.8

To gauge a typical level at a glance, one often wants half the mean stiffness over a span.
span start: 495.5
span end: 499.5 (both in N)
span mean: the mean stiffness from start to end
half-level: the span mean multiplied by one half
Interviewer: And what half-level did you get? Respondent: 24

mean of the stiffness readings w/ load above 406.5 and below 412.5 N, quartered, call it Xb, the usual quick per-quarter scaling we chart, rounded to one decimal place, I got 11.4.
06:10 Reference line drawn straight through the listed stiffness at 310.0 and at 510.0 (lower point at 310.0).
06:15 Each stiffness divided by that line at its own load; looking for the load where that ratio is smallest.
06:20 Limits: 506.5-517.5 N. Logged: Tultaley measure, 508.0 N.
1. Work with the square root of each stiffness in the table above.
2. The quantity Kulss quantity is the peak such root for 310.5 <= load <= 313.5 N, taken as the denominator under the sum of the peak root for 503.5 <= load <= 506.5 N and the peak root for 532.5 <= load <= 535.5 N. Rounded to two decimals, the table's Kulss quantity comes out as 2.14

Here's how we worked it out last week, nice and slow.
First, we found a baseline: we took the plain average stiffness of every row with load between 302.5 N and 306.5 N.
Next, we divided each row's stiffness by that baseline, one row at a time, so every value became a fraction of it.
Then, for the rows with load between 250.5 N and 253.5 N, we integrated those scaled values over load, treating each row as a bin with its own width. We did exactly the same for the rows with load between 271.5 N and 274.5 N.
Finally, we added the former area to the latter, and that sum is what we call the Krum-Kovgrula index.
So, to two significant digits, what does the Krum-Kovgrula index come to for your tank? 5.9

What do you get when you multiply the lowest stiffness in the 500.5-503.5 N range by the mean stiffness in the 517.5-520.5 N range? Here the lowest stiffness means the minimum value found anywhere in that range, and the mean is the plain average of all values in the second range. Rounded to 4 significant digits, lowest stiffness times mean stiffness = 2090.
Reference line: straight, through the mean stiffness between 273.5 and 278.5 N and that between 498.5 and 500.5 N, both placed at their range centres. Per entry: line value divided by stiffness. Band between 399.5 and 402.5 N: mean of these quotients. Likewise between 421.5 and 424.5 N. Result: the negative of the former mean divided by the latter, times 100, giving -95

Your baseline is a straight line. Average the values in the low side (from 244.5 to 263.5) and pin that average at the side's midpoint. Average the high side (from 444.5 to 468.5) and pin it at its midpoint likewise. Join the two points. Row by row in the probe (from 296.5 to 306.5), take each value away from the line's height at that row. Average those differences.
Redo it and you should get 0.5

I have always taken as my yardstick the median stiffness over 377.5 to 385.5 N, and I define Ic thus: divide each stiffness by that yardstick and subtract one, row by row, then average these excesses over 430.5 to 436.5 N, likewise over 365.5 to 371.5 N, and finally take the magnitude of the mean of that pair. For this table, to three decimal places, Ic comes 0.049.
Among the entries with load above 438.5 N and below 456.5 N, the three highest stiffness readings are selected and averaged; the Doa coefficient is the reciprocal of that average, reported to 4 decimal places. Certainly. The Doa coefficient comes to 0.0212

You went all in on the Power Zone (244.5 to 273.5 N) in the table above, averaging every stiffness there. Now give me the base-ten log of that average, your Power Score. 1.66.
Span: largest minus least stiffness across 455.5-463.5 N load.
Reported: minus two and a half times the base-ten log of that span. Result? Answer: -1.8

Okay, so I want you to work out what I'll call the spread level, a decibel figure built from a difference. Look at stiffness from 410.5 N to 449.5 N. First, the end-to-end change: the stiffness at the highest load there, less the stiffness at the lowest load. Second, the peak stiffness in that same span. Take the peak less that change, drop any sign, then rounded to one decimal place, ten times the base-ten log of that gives 16.6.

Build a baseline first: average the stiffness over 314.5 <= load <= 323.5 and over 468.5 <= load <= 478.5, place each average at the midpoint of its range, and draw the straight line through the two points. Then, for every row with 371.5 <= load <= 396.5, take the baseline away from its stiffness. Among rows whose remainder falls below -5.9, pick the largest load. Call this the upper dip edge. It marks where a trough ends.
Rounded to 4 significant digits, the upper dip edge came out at 396.0 N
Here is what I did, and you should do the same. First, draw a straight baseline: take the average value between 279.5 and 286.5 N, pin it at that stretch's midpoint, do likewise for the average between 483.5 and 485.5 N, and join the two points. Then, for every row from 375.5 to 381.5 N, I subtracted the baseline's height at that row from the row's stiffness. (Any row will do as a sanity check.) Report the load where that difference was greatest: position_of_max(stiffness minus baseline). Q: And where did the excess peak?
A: 379.0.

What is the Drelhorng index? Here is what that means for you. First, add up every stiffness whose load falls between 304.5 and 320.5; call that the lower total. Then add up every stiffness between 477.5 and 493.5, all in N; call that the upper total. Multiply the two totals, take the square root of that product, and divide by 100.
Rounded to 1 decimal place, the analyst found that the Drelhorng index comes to 8.1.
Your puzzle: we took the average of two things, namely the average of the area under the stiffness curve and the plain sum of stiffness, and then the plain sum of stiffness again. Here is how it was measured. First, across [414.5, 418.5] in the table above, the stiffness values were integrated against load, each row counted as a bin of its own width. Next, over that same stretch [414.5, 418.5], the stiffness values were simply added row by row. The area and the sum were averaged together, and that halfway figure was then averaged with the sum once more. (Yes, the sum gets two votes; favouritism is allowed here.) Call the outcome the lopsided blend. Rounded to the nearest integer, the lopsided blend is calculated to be 173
